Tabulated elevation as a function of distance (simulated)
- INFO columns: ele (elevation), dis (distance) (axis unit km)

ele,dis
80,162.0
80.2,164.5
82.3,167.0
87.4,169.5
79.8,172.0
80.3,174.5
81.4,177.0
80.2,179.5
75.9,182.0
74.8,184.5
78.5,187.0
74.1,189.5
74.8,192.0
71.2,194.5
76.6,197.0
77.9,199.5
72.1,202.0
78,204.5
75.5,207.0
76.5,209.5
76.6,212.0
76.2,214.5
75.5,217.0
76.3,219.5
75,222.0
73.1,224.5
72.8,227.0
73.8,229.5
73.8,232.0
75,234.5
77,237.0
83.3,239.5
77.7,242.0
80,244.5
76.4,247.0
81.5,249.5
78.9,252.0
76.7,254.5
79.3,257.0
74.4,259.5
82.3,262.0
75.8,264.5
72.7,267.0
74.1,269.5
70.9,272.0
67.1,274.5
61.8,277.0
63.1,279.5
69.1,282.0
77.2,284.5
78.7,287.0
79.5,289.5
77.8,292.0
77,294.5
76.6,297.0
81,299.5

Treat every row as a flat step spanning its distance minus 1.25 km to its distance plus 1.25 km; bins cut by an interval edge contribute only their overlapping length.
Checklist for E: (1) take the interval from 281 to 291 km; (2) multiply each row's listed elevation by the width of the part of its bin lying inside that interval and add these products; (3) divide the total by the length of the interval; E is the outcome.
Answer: 76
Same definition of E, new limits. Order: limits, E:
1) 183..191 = 76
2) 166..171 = 85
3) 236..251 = 79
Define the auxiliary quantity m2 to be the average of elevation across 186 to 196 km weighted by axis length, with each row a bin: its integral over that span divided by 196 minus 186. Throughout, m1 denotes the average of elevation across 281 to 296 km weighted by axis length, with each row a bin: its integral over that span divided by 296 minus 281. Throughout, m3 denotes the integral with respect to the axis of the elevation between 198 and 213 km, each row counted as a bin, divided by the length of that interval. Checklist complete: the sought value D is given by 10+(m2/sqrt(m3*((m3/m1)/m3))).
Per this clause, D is 84.9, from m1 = 76.7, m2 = 75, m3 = 76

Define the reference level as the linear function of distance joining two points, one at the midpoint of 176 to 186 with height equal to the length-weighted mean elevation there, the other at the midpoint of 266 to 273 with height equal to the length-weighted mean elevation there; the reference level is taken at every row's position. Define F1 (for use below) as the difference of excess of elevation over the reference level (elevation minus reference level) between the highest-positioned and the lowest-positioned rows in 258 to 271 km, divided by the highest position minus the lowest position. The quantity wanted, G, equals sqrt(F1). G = 0.18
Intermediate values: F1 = 0.03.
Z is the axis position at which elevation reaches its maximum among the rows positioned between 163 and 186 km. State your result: 169.5 km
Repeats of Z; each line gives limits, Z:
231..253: 239.5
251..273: 262.0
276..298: 289.5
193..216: 204.5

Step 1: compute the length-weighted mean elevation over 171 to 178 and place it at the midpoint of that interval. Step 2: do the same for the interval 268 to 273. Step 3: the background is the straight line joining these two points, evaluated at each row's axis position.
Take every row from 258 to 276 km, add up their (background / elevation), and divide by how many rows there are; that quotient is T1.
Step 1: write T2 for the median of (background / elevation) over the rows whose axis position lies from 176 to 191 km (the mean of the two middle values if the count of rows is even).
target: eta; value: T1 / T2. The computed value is 0.96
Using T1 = 0.99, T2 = 1.03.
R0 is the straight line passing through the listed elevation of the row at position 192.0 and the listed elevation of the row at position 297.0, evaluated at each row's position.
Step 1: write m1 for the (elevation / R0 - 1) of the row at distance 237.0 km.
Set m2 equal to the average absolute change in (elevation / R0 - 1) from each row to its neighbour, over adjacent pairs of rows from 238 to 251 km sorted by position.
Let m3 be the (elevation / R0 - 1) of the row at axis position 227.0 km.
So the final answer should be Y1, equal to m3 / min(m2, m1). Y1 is -2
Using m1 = 0.02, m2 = 0.055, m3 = -0.03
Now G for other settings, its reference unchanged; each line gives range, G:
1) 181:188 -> 0.76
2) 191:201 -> 0.69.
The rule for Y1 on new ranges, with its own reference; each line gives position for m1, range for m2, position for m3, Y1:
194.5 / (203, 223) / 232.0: 0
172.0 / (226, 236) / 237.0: 2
